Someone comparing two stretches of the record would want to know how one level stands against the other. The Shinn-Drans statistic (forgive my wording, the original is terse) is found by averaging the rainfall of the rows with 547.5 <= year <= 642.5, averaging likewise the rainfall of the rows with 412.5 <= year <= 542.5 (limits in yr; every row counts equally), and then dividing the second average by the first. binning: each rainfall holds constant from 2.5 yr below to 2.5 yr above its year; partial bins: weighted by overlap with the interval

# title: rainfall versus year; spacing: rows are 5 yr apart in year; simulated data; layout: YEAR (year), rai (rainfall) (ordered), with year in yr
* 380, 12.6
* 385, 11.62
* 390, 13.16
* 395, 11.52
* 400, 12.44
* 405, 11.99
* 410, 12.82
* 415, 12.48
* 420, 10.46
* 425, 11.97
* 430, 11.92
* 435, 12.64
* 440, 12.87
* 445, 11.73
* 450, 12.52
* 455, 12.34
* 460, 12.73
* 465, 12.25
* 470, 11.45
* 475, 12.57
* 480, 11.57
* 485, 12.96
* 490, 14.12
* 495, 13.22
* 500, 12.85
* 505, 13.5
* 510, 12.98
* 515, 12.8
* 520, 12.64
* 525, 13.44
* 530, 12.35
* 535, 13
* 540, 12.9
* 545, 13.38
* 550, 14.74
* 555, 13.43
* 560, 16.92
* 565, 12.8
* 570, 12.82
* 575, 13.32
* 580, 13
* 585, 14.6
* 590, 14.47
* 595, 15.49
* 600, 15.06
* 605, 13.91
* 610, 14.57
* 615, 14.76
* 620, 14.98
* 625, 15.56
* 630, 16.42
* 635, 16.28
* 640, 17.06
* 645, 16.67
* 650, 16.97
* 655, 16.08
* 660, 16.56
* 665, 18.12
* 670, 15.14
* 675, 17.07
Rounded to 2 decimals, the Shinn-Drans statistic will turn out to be 0.85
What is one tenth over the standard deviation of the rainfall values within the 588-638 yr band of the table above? 0.13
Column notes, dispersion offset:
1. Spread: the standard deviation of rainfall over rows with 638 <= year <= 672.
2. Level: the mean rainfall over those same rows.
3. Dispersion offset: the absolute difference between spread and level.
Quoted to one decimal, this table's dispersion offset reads 15.8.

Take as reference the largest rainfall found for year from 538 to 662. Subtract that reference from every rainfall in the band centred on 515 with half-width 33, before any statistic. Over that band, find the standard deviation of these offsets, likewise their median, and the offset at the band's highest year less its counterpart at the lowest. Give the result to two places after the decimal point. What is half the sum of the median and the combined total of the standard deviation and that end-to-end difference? -1.61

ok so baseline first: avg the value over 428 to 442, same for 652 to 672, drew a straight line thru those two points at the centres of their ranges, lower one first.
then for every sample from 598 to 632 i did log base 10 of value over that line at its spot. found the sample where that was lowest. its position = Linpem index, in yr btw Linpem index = 605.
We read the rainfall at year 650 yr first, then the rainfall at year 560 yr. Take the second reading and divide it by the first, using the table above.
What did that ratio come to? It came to 1.00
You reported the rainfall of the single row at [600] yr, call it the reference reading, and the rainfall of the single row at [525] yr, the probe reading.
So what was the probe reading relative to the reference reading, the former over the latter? 0.89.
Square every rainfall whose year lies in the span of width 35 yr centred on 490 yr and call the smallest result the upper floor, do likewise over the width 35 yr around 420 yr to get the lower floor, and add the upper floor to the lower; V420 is 243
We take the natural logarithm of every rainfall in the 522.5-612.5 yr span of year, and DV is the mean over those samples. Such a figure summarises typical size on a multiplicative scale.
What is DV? 2.63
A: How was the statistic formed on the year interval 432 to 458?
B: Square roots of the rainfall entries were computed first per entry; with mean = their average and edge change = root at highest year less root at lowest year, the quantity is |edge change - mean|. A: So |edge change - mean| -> 3.57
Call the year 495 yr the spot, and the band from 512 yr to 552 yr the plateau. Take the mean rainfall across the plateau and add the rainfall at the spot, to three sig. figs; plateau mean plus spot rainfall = 26.4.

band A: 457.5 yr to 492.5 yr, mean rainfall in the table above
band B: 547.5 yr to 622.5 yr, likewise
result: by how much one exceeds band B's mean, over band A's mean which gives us -1.06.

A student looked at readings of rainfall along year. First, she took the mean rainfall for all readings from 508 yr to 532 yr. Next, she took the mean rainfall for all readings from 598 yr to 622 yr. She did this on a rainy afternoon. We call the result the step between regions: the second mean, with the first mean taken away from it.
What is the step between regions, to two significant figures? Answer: 1.8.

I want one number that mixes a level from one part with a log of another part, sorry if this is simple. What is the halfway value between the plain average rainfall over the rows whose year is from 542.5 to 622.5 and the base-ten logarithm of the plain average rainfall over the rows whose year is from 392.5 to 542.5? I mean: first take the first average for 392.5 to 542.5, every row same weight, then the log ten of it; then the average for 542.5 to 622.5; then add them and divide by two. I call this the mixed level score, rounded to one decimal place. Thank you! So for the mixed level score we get 7.7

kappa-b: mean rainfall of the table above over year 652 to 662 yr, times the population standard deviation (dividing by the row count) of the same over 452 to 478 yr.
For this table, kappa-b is 7.2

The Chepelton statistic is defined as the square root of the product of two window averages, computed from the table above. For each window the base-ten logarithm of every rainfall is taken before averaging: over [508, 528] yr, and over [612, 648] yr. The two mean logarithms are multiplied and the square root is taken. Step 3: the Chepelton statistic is 1.16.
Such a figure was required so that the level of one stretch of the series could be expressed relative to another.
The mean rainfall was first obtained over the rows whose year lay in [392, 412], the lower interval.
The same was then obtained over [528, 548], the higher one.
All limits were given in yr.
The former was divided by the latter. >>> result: 0.94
